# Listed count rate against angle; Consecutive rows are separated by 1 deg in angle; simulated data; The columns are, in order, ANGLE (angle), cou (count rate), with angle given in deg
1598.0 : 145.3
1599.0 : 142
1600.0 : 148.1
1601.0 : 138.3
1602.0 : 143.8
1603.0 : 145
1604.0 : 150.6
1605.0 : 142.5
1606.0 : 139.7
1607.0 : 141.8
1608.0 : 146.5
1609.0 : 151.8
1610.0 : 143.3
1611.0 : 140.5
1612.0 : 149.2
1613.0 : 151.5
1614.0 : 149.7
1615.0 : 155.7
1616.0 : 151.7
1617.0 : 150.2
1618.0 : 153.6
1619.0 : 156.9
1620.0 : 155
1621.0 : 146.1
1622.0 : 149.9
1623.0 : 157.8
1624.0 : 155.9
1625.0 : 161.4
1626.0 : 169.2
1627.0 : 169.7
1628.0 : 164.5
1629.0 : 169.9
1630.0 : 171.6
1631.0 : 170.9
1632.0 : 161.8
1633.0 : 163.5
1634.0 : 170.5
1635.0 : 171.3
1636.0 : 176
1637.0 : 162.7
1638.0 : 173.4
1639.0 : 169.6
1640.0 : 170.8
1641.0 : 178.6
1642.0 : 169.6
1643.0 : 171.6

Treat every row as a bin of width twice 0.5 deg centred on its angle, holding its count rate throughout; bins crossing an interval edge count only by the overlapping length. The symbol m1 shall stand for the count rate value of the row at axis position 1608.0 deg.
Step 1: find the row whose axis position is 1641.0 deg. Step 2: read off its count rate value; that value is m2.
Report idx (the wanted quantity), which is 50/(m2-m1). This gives 2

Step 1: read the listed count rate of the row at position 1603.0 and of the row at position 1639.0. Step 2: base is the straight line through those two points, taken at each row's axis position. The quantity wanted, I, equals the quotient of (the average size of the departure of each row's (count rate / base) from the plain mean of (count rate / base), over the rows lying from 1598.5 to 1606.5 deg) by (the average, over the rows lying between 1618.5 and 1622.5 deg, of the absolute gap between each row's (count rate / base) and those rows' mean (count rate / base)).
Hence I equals 0.80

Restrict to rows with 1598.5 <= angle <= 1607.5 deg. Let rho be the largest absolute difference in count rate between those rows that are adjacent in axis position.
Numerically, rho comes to 9.8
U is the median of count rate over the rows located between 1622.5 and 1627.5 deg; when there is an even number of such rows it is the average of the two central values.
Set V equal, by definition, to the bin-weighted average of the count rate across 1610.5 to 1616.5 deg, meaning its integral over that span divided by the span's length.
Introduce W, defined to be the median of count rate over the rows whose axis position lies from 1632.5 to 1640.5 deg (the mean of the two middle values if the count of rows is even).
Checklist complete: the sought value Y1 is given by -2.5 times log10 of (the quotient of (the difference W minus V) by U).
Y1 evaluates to 2.2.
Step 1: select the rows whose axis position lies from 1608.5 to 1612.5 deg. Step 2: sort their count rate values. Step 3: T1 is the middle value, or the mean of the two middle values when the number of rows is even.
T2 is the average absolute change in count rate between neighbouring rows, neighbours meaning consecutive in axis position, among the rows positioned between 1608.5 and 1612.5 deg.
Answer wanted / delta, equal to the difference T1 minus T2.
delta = 140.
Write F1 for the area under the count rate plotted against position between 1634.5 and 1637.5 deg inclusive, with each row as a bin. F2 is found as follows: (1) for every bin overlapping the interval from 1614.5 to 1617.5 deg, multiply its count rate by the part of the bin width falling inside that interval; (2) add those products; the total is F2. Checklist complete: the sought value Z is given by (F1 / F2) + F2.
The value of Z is 459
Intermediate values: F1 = 510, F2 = 458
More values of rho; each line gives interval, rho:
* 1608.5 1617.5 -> 8.7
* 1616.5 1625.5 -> 8.9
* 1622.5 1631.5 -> 7.8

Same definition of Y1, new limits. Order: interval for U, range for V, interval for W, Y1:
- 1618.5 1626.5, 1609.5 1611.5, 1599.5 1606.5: 4.8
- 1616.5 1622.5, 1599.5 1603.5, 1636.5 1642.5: 1.9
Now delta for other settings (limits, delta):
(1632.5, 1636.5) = 167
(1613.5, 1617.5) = 147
